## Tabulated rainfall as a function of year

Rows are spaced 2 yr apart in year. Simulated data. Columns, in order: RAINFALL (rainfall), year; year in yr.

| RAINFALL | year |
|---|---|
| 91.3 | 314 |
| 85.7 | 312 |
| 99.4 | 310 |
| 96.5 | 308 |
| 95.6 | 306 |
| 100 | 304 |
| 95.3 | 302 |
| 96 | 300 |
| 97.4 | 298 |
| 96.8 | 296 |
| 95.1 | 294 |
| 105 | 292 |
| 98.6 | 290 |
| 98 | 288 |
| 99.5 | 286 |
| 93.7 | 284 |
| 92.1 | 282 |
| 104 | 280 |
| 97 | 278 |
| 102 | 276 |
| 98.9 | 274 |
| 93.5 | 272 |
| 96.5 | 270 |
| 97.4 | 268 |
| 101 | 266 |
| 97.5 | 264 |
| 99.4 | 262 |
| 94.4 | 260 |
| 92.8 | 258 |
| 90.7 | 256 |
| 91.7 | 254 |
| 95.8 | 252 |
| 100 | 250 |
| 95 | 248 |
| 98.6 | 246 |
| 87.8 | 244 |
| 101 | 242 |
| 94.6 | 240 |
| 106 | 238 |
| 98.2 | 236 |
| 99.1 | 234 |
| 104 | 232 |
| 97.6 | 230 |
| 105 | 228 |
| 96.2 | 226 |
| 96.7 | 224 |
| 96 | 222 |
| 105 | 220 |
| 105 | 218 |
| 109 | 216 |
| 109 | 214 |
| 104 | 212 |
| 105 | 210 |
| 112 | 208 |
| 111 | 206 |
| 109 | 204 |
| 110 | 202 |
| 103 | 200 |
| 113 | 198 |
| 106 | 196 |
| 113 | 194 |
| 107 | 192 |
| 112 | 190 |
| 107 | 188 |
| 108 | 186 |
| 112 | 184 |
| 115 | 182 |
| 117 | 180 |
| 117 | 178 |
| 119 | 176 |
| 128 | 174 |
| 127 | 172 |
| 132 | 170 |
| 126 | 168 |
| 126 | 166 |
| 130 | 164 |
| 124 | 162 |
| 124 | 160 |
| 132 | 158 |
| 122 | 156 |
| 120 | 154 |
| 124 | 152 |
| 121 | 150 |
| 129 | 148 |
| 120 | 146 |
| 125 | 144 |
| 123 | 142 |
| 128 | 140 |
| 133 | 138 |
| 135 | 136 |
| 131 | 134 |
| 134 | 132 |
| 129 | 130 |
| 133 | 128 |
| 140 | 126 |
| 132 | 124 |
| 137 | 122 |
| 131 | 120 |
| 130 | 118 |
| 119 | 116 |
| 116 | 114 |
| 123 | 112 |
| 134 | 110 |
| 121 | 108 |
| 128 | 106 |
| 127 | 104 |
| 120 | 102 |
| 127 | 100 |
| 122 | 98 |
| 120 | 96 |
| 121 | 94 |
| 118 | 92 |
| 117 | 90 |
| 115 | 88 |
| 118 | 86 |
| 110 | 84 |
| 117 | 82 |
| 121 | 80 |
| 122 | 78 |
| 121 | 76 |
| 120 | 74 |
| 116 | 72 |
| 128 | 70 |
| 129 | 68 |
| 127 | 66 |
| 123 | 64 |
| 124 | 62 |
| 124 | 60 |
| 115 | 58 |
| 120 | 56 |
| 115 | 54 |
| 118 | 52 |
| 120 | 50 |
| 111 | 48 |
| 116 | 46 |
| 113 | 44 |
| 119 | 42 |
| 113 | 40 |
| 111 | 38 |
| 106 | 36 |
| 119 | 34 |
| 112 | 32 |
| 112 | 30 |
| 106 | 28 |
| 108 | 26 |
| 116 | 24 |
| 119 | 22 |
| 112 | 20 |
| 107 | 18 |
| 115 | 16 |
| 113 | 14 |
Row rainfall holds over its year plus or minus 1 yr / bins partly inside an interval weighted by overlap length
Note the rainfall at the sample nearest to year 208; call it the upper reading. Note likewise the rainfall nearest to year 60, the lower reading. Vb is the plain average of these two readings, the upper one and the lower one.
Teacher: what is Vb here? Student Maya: 118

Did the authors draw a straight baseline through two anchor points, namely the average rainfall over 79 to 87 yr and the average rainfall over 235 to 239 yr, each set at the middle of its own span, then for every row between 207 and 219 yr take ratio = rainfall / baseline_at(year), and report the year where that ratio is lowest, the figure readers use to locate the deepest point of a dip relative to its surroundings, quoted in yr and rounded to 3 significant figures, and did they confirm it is 212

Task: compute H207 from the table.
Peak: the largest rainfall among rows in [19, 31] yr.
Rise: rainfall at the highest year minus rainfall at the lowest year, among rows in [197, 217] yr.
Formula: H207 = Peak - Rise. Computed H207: 123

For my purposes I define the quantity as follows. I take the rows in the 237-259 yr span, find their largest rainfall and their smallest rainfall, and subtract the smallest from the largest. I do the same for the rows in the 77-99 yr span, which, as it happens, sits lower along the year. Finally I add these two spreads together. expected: 30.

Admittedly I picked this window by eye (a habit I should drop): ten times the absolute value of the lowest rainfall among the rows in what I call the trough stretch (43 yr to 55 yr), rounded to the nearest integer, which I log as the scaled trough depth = 1110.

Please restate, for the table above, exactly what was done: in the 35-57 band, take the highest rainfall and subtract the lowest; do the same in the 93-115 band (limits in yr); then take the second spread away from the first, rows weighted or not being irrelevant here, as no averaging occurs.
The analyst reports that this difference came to -4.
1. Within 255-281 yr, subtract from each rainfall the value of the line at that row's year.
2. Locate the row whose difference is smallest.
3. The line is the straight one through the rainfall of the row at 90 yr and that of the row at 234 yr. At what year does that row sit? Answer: 256 yr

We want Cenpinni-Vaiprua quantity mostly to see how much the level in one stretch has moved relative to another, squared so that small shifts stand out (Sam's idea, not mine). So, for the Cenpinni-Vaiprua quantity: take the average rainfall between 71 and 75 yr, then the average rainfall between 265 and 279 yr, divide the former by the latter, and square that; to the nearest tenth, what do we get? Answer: 1.4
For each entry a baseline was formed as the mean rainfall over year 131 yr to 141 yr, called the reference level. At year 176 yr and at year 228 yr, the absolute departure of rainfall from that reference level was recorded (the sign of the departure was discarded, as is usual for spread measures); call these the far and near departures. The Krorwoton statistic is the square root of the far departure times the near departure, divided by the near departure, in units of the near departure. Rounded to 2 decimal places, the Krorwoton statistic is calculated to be 0.70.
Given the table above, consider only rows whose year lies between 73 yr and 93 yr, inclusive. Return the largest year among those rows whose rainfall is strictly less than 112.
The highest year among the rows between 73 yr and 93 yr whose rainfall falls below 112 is 84 yr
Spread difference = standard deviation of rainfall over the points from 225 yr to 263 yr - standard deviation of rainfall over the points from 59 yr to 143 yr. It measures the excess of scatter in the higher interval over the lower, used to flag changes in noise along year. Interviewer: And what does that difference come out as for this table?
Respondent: -2.0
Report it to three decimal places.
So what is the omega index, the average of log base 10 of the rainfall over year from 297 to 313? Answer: 1.981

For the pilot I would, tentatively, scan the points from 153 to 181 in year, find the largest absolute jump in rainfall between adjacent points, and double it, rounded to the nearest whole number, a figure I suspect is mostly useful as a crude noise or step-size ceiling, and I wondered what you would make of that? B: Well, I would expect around 20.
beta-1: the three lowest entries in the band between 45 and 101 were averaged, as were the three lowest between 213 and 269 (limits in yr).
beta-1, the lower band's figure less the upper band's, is 22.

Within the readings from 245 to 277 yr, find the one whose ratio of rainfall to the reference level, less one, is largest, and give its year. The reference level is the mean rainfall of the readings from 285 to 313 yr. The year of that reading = 276 yr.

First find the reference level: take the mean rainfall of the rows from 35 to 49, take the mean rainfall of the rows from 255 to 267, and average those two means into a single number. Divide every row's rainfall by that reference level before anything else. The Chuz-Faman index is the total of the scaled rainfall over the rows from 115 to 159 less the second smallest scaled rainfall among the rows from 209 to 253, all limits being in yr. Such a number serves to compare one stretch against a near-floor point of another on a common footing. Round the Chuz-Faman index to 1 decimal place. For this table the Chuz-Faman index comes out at 26.2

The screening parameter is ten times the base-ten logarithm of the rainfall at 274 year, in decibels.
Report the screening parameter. 20.0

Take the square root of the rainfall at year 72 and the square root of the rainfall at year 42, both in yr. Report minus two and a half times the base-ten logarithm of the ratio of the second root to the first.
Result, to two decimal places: -0.01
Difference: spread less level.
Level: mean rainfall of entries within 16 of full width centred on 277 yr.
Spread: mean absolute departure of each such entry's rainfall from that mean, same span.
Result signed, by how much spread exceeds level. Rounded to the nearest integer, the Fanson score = -94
